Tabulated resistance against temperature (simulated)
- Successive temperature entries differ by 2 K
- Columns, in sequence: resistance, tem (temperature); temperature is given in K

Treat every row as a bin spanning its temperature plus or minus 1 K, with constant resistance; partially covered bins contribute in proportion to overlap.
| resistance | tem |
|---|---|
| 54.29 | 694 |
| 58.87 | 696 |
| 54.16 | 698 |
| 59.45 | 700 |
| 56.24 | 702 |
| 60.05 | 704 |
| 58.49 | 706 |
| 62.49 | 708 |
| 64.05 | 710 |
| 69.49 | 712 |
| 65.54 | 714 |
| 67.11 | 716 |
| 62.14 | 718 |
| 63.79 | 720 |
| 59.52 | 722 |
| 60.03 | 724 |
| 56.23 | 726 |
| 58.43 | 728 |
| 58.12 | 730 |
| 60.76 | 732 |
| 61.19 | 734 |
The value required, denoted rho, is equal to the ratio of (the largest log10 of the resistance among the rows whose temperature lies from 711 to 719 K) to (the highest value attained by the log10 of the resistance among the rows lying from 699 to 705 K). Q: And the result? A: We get 1.04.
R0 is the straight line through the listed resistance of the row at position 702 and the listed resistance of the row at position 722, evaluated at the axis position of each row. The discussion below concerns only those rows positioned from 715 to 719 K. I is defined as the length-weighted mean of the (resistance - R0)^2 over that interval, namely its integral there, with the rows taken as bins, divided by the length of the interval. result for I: 42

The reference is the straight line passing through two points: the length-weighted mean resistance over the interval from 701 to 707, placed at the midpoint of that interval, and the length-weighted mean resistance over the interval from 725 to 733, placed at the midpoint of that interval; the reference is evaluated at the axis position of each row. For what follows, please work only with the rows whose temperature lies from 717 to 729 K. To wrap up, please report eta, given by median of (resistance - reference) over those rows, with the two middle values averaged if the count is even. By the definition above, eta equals 1.4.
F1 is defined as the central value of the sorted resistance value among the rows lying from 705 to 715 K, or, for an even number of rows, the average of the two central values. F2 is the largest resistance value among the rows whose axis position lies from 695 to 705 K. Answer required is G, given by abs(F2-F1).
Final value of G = 4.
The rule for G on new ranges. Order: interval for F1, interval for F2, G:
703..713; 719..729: 1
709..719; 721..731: 6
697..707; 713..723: 9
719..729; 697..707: 1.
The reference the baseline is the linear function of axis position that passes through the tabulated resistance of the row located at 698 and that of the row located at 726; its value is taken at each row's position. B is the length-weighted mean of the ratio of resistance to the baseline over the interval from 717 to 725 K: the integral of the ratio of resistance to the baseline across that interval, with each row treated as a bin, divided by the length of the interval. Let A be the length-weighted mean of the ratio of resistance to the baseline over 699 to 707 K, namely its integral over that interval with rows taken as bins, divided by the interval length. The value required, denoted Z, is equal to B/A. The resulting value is 1.02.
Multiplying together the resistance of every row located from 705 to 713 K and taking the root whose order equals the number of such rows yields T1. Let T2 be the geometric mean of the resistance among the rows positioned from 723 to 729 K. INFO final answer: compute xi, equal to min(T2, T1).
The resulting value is 58.2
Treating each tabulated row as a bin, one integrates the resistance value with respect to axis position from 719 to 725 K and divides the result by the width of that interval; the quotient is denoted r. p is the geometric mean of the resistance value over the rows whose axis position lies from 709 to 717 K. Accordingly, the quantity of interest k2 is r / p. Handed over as 0.92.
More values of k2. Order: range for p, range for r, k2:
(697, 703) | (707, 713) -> 1.15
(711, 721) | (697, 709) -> 0.89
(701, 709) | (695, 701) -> 0.97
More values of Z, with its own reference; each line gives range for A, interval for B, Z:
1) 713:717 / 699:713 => 0.94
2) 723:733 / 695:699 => 1.00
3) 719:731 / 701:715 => 1.07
